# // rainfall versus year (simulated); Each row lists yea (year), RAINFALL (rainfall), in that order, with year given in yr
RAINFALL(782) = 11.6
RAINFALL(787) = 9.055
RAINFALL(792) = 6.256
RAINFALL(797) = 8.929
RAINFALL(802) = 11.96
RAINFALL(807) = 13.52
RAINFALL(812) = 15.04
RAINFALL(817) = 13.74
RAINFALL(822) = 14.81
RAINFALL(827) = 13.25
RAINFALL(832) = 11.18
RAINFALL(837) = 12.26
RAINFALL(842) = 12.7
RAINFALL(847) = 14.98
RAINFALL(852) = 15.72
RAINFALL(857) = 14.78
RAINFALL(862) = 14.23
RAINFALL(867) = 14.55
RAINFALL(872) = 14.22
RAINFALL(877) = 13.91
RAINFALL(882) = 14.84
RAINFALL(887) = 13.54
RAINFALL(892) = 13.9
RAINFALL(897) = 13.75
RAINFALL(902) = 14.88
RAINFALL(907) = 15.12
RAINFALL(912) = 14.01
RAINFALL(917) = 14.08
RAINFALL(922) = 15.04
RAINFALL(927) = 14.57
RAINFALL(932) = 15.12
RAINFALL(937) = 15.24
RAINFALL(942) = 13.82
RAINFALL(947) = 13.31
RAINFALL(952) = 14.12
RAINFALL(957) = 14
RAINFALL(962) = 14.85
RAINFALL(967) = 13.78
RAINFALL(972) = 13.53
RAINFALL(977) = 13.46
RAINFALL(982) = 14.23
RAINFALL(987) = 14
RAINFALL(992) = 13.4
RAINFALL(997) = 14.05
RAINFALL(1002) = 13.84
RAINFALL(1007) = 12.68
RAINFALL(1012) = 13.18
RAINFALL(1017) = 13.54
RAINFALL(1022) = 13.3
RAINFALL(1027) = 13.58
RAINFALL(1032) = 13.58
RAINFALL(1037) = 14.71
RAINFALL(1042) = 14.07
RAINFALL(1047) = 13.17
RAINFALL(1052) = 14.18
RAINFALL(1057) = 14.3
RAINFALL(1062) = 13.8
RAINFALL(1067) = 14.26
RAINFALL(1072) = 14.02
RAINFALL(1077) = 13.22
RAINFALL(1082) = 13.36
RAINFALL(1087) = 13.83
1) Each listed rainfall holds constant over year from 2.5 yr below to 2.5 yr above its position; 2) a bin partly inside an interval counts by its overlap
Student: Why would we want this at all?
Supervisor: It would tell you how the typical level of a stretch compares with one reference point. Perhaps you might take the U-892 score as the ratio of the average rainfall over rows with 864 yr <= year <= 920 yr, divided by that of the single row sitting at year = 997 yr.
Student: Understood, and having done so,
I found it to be 1.015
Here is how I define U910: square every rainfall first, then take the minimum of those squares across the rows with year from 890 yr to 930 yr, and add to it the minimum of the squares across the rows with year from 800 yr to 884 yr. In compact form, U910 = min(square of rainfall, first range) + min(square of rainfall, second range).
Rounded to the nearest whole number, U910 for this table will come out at 314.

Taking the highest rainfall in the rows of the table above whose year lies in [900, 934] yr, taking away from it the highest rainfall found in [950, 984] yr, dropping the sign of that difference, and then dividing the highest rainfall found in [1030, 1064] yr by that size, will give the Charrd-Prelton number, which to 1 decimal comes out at 54.5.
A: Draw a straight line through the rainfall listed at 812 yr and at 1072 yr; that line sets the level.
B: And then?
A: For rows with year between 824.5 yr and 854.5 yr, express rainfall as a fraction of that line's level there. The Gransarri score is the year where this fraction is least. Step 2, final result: 832 yr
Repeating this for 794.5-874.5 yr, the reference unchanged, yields 797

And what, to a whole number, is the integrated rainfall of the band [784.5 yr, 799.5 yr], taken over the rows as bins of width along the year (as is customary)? 121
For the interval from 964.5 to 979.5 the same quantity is 204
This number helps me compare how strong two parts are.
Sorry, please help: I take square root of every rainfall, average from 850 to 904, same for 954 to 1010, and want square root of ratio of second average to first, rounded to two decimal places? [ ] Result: 0.99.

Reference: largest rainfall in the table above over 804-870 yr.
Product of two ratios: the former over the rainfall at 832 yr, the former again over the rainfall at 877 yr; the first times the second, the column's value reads 1.59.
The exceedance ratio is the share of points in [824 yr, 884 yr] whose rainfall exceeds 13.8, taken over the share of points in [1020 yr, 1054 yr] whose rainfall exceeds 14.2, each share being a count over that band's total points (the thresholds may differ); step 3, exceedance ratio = 4.7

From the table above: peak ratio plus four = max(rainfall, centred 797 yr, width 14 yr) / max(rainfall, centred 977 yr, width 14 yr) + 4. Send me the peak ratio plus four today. 4.84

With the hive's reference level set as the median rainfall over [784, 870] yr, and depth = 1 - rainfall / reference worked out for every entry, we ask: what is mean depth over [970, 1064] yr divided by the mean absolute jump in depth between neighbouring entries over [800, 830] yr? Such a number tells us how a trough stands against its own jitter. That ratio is -0.14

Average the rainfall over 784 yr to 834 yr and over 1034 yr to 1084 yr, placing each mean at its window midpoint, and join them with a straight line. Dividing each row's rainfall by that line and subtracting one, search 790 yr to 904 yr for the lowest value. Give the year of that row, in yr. 792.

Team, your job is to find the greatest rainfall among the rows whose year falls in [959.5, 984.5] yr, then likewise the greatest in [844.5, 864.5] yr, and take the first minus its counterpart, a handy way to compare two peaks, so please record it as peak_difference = -0.9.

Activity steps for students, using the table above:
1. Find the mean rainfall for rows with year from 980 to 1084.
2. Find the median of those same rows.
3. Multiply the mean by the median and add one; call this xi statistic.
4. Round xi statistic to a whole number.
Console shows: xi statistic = 191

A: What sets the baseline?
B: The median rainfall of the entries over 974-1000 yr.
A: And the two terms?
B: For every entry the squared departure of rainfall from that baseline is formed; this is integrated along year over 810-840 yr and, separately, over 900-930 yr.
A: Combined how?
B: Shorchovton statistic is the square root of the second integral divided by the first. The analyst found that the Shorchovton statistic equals 0.51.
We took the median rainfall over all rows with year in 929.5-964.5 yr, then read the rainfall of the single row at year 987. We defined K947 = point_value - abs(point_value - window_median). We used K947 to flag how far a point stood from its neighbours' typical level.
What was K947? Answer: 13.88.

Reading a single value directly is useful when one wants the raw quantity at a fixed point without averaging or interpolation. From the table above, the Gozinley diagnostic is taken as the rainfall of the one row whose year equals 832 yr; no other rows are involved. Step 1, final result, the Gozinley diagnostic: 11.18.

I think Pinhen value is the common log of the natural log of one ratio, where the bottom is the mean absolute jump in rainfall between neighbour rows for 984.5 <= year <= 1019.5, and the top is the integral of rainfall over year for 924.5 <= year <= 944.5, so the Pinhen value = 0.794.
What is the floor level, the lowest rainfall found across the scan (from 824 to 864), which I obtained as 11.18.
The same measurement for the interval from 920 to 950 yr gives 13.31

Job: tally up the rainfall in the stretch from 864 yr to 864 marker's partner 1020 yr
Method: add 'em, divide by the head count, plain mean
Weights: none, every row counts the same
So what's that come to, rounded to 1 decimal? 14.1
